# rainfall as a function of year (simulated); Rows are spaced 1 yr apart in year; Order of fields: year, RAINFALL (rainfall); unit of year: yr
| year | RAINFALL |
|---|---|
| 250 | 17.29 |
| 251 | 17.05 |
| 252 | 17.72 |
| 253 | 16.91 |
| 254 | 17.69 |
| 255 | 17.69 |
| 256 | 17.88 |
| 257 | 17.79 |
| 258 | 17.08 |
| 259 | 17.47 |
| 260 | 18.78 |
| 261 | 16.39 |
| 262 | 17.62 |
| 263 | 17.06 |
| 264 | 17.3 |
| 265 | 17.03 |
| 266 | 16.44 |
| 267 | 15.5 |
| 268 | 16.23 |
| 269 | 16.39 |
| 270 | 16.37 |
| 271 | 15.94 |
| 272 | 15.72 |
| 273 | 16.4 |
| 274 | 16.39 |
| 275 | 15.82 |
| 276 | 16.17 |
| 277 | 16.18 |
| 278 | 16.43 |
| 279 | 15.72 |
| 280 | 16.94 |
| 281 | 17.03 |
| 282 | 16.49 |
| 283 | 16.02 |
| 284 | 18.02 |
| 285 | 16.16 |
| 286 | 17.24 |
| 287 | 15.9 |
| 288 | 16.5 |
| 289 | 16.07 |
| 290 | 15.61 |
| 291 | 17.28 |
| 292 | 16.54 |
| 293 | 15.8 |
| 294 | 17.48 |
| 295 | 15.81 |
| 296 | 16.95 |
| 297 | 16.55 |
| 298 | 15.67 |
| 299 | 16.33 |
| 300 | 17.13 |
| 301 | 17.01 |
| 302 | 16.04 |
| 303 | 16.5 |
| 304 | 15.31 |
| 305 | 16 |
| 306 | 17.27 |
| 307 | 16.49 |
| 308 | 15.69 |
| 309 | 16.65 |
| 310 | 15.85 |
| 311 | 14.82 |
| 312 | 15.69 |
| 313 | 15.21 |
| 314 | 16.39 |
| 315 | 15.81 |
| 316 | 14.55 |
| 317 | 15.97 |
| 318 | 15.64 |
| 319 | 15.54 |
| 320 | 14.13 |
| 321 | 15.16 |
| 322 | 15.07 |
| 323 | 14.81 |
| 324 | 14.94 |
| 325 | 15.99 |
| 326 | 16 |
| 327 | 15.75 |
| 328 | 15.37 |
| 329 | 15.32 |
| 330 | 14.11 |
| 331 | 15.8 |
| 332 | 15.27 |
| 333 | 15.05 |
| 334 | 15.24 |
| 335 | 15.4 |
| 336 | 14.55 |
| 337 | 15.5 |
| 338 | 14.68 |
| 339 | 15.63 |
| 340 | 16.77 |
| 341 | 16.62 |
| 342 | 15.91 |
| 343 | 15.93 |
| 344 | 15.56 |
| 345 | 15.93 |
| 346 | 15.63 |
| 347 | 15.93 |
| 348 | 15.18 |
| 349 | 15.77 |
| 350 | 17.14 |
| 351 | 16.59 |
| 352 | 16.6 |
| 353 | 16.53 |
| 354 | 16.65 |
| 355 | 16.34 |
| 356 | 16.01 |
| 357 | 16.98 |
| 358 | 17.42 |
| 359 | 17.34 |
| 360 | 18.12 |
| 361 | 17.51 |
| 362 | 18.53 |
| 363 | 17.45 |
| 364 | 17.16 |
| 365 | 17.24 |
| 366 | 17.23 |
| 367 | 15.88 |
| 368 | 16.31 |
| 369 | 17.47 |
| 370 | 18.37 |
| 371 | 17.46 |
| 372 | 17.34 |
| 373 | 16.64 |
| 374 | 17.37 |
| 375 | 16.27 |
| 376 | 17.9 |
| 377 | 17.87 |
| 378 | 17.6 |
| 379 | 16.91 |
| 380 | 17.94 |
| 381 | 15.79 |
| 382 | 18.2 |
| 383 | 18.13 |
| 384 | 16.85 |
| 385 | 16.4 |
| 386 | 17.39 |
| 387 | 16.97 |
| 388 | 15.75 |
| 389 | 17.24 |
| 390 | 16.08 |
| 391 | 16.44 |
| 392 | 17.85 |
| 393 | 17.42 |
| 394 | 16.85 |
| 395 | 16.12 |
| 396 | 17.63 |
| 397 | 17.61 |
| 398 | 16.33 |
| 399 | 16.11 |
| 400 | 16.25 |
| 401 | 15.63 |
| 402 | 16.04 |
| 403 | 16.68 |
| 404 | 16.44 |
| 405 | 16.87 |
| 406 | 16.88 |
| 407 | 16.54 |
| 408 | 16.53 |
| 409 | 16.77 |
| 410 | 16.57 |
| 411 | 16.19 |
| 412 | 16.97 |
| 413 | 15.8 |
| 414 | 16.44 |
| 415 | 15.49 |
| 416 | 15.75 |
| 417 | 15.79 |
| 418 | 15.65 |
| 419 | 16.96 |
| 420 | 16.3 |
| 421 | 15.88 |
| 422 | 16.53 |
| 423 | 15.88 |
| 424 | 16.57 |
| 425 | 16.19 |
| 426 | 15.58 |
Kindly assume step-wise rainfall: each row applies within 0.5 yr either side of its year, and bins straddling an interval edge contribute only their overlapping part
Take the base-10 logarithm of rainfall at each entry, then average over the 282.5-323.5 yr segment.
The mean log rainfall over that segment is 1.21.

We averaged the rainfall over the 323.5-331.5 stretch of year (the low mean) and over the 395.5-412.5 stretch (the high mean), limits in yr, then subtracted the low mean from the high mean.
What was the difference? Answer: 1.2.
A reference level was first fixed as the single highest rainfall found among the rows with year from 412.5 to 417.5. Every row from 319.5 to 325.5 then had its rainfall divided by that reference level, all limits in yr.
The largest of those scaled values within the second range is 0.97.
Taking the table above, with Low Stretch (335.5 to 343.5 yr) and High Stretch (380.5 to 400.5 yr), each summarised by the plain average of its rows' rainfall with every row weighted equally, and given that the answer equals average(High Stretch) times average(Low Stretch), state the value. 265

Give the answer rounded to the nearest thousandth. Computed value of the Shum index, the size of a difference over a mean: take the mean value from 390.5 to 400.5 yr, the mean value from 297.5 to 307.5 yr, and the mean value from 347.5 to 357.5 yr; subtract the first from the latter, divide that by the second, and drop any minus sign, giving 0.029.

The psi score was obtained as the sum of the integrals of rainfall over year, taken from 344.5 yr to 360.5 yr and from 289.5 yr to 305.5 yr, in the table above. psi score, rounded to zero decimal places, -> 526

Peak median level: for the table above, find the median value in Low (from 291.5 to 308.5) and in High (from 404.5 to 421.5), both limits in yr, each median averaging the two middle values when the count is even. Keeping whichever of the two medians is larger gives 16.5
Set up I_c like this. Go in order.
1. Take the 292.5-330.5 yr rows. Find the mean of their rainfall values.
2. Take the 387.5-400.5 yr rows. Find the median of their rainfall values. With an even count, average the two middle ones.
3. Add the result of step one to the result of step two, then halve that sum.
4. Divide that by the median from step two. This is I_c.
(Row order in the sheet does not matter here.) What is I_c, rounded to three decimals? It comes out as 0.981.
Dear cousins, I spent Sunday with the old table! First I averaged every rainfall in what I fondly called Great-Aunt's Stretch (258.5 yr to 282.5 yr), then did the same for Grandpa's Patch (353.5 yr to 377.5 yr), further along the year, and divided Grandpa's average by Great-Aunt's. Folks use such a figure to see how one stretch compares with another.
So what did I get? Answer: 1.04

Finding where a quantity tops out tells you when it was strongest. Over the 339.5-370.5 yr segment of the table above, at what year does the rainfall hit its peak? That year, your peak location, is 362 yr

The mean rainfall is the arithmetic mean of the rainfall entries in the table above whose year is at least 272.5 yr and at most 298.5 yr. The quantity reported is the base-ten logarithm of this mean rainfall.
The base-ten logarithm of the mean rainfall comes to 1.22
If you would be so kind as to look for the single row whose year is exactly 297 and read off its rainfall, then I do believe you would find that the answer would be 16.55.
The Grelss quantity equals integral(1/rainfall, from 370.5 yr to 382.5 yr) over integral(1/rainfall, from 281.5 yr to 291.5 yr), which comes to 1.1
